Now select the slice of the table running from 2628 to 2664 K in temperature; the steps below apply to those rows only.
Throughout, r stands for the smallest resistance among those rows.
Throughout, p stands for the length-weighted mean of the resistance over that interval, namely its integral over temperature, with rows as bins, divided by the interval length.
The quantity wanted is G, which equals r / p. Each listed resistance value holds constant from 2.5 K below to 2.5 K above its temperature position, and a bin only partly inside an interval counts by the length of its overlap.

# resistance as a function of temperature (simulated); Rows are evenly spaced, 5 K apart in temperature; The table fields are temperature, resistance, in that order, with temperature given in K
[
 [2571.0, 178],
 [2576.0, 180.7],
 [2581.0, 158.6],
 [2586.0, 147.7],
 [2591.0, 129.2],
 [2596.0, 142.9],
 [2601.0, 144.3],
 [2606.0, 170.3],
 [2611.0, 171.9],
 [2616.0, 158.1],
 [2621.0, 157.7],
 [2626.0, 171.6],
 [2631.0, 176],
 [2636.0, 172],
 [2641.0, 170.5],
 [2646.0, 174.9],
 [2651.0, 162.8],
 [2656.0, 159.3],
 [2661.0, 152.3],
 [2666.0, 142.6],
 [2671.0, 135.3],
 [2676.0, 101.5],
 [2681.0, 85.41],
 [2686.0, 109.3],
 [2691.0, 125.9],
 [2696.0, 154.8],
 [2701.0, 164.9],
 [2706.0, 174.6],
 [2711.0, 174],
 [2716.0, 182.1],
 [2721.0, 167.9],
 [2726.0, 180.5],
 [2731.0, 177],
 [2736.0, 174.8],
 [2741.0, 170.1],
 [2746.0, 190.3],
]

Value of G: 0.91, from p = 167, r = 152.3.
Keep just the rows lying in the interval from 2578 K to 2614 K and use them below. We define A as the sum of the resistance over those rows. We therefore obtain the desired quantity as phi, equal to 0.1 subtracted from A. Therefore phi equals 1065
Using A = 1065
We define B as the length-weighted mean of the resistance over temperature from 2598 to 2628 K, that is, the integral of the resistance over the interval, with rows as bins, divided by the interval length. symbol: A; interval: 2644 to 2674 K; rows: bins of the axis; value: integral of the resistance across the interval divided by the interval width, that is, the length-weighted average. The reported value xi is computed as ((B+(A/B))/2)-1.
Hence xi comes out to 80.4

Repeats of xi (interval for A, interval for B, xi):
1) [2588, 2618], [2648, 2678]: 71.3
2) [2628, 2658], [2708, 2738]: 87.5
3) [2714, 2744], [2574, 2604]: 74.8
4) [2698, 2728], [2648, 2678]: 71.4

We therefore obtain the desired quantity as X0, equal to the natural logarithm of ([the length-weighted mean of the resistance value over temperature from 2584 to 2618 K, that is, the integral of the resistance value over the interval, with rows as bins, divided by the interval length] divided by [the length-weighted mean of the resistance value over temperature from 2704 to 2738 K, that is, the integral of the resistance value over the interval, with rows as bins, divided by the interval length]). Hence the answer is -0.15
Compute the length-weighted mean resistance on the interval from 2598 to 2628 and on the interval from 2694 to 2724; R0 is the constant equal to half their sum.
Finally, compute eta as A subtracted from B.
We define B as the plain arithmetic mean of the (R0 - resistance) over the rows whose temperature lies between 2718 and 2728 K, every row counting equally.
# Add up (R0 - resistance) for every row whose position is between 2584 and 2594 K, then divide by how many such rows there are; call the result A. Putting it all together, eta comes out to -36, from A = 28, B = -8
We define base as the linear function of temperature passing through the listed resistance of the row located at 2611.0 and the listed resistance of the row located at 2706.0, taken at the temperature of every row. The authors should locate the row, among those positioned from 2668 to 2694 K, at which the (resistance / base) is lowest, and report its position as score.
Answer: 2681.0 K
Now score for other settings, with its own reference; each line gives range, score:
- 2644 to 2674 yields 2671.0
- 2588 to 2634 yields 2591.0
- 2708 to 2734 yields 2721.0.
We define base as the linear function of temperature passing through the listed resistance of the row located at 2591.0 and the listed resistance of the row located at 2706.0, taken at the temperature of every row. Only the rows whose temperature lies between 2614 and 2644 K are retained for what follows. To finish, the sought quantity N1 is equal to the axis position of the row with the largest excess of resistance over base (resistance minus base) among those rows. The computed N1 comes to 2631.0 K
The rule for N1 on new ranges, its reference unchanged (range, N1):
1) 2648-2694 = 2651.0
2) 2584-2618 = 2606.0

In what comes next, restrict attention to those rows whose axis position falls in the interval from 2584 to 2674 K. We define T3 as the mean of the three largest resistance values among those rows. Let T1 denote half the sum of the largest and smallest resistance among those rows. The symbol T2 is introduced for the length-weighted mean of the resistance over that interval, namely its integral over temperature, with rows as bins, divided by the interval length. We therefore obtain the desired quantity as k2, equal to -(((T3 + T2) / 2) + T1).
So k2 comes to -318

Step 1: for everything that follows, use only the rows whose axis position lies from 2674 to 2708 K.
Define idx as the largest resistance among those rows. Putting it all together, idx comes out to 174.6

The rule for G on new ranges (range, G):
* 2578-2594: 0.88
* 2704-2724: 0.96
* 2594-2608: 0.94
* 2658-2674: 0.95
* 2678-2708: 0.63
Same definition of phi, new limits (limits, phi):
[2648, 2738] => 2725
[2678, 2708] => 815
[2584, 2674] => 2839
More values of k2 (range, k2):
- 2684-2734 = -317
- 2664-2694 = -240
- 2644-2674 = -315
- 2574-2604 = -311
